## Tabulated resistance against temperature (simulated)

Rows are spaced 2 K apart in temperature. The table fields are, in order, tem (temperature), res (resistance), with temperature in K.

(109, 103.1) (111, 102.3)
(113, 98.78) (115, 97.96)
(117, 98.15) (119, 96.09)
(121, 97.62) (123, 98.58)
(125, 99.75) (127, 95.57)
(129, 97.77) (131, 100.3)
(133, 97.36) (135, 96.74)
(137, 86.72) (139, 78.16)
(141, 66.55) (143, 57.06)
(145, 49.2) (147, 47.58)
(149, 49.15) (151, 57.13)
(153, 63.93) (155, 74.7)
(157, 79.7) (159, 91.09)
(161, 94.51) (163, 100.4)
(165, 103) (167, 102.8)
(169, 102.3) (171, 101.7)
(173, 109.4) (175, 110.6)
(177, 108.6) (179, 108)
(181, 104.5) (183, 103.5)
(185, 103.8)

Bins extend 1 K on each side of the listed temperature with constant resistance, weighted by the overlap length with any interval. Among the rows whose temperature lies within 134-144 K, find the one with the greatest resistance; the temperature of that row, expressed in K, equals 135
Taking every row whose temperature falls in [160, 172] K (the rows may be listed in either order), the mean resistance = 101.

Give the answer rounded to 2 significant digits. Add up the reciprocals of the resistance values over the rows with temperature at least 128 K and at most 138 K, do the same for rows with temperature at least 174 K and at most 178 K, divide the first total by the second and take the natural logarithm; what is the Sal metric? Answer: 1.1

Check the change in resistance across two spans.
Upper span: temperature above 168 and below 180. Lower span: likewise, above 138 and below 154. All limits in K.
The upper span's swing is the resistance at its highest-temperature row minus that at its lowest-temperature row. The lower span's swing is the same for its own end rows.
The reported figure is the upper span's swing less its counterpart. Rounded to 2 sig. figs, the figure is 20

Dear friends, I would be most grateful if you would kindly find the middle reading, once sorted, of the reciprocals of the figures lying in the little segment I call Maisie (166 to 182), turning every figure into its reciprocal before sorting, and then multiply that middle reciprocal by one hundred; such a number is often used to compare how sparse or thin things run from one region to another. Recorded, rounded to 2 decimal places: 0.94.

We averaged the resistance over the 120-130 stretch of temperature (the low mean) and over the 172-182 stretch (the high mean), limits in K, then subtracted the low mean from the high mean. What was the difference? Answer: 10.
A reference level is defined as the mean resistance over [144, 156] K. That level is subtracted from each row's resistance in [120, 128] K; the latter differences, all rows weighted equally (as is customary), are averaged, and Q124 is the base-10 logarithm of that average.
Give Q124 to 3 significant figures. 1.61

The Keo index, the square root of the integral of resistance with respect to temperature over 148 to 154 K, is 18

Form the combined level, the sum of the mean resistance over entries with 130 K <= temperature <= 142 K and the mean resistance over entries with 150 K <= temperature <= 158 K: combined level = 157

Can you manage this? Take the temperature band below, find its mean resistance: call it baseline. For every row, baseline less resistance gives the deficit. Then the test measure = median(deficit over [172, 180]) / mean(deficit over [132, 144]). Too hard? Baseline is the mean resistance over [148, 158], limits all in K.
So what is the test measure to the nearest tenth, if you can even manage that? 2.8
